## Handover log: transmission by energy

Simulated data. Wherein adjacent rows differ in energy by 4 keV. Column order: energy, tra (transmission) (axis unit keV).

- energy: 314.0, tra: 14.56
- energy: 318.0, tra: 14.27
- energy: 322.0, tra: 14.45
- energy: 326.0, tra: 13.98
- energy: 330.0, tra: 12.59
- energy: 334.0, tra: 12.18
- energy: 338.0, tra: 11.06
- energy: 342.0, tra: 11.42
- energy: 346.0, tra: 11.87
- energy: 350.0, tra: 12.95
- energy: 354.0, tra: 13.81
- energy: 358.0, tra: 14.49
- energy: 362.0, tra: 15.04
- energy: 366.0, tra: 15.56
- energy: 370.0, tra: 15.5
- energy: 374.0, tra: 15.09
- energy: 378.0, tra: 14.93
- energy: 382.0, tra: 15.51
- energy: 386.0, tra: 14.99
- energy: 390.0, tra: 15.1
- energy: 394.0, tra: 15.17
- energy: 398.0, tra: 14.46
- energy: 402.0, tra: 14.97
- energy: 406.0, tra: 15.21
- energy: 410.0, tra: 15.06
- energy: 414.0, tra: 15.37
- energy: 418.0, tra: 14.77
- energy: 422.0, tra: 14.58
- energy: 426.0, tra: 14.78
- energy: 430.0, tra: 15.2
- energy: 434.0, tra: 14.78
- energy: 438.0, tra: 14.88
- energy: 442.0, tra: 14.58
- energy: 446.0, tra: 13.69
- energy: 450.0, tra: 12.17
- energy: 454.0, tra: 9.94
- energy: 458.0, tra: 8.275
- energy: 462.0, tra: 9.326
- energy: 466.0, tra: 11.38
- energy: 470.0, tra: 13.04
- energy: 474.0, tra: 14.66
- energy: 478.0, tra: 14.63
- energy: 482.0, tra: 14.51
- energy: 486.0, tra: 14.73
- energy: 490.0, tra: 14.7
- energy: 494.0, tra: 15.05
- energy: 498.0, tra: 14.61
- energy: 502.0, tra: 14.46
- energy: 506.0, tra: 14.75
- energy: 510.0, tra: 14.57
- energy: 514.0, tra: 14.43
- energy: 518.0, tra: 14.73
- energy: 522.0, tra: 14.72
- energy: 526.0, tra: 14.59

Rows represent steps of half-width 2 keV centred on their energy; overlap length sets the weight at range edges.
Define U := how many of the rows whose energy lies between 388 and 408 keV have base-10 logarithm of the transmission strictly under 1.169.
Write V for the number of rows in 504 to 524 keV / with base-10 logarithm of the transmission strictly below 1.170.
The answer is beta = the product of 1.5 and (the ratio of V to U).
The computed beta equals 7.5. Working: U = 1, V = 5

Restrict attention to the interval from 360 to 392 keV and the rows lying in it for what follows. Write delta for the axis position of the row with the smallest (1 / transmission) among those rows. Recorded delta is 366.0 keV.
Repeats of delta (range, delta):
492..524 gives 494.0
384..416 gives 414.0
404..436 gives 414.0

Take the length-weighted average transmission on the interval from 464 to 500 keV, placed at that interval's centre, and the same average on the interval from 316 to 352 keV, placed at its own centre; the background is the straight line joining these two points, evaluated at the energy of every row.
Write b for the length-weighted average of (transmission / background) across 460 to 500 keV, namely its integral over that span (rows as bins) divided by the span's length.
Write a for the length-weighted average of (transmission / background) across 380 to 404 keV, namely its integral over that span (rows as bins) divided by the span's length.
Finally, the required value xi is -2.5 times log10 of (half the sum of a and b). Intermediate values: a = 1.13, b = 0.97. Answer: -0.05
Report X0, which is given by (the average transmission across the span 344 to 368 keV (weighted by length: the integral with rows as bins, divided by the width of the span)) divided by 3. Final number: 4.65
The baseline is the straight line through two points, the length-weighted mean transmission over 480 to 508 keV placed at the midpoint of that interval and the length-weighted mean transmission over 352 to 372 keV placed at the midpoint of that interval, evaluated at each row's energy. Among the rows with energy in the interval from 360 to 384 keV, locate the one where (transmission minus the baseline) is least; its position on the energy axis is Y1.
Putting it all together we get 378.0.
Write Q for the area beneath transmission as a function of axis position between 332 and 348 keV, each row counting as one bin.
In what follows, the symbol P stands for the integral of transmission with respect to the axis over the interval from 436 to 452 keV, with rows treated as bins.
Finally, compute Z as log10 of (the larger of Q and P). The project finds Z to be 2.34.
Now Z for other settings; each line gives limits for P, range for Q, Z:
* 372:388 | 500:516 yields 2.38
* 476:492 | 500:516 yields 2.37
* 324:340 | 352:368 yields 2.37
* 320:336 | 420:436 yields 2.38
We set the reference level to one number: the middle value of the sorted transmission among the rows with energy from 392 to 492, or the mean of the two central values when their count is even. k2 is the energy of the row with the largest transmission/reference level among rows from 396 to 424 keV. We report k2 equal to 414.0 keV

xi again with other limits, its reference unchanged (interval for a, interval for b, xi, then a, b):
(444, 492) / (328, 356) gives 0.08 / 0.90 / 0.96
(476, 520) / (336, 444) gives -0.06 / 1.02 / 1.09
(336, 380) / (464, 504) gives -0.03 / 1.06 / 1.00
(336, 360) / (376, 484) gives 0.00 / 0.98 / 1.02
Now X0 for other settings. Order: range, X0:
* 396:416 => 5.00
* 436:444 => 4.91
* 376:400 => 5.01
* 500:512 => 4.86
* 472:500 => 4.90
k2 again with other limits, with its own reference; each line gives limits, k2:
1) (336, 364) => 362.0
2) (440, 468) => 442.0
